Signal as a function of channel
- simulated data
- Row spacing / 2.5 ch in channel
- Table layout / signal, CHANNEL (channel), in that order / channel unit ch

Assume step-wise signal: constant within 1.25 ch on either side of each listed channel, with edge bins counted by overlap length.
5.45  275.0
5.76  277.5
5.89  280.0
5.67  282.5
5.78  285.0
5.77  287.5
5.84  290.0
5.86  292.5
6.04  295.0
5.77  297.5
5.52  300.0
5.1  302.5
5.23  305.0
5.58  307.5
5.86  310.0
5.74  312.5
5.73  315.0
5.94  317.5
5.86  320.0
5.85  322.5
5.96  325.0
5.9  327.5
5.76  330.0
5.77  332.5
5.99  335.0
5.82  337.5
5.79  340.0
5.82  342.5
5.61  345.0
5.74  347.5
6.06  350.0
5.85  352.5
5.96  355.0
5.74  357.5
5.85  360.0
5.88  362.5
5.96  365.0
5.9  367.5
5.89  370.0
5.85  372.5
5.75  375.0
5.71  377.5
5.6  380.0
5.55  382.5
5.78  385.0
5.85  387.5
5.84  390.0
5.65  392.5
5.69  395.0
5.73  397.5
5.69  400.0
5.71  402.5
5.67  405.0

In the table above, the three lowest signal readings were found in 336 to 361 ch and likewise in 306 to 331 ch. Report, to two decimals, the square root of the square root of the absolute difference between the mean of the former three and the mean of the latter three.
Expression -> 0.34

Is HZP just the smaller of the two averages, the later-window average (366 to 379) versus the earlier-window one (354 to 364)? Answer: 5.82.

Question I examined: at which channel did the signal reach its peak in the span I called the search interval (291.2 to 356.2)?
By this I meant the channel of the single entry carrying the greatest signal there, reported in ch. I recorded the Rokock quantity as 350.0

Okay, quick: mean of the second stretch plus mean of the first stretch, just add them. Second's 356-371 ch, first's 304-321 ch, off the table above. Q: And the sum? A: 11.6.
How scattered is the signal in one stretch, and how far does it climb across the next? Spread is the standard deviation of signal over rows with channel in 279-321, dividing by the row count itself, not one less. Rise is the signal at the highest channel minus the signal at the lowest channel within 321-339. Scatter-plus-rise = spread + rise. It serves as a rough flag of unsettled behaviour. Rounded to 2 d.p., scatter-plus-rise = 0.21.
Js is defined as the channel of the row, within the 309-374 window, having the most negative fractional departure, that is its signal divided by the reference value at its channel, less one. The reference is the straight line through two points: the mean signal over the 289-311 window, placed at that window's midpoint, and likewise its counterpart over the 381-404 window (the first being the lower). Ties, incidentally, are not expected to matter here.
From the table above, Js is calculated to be 345.0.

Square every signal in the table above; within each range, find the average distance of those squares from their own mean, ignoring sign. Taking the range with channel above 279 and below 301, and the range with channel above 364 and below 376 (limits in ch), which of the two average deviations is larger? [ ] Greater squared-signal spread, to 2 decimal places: 1.18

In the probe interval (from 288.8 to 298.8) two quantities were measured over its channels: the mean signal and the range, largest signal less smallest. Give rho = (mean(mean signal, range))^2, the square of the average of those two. 9.4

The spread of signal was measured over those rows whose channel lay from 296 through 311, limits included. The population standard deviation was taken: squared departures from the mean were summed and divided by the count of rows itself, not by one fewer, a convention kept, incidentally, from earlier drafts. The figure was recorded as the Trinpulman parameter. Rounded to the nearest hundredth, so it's 0.27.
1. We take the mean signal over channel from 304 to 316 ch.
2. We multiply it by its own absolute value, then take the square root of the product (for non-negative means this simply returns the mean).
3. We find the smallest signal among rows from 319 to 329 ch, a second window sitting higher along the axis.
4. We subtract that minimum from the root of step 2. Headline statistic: -0.22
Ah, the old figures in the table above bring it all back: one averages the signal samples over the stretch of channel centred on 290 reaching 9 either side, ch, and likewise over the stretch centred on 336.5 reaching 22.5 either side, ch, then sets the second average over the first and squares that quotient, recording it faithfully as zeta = 1.01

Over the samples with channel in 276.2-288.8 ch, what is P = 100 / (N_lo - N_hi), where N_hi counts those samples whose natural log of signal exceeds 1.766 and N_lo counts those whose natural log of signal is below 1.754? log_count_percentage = 50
